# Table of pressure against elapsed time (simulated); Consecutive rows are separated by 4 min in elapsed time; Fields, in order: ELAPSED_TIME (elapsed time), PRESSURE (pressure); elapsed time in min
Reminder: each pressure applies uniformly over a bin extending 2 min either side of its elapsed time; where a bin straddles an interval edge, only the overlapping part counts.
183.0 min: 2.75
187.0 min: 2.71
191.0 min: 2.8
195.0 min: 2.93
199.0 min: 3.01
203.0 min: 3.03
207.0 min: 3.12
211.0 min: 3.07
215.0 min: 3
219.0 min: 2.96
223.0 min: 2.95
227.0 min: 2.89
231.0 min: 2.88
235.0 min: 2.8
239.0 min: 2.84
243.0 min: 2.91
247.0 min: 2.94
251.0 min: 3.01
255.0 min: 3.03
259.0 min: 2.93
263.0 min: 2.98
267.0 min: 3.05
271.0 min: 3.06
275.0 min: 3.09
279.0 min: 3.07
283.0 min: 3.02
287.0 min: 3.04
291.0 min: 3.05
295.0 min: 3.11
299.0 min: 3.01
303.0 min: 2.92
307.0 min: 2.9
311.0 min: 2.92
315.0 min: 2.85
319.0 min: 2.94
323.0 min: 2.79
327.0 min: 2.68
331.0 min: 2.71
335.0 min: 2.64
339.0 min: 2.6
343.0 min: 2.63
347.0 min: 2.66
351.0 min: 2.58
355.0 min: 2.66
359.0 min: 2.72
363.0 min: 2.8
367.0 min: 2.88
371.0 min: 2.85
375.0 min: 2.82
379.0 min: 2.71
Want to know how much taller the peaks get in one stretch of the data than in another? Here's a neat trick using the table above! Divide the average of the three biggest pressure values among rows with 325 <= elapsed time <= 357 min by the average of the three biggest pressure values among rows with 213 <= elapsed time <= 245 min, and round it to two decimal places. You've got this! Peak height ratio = 0.90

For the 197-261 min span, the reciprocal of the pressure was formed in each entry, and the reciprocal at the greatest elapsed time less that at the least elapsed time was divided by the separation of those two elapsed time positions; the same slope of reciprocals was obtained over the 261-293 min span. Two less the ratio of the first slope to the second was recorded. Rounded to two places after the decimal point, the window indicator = 2.55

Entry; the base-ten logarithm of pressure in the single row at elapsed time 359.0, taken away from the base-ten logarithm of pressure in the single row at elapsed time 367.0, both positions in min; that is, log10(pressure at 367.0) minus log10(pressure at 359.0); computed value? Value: 0.025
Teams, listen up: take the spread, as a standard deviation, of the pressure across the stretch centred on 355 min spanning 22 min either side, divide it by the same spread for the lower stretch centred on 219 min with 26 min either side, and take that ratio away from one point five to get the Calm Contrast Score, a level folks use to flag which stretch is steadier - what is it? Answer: 0.3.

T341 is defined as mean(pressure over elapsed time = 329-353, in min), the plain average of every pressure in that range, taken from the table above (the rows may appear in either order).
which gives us 2.64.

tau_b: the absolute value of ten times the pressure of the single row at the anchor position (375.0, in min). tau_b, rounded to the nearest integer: 28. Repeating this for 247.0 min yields 29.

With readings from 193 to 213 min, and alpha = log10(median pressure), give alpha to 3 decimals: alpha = 0.481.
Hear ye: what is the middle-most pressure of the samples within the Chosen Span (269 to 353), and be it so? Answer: 2.92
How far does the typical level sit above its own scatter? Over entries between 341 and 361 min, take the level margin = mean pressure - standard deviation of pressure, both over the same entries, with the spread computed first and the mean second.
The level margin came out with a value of 2.60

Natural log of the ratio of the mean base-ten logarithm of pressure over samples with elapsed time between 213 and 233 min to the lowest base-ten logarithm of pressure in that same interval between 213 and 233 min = 0.018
